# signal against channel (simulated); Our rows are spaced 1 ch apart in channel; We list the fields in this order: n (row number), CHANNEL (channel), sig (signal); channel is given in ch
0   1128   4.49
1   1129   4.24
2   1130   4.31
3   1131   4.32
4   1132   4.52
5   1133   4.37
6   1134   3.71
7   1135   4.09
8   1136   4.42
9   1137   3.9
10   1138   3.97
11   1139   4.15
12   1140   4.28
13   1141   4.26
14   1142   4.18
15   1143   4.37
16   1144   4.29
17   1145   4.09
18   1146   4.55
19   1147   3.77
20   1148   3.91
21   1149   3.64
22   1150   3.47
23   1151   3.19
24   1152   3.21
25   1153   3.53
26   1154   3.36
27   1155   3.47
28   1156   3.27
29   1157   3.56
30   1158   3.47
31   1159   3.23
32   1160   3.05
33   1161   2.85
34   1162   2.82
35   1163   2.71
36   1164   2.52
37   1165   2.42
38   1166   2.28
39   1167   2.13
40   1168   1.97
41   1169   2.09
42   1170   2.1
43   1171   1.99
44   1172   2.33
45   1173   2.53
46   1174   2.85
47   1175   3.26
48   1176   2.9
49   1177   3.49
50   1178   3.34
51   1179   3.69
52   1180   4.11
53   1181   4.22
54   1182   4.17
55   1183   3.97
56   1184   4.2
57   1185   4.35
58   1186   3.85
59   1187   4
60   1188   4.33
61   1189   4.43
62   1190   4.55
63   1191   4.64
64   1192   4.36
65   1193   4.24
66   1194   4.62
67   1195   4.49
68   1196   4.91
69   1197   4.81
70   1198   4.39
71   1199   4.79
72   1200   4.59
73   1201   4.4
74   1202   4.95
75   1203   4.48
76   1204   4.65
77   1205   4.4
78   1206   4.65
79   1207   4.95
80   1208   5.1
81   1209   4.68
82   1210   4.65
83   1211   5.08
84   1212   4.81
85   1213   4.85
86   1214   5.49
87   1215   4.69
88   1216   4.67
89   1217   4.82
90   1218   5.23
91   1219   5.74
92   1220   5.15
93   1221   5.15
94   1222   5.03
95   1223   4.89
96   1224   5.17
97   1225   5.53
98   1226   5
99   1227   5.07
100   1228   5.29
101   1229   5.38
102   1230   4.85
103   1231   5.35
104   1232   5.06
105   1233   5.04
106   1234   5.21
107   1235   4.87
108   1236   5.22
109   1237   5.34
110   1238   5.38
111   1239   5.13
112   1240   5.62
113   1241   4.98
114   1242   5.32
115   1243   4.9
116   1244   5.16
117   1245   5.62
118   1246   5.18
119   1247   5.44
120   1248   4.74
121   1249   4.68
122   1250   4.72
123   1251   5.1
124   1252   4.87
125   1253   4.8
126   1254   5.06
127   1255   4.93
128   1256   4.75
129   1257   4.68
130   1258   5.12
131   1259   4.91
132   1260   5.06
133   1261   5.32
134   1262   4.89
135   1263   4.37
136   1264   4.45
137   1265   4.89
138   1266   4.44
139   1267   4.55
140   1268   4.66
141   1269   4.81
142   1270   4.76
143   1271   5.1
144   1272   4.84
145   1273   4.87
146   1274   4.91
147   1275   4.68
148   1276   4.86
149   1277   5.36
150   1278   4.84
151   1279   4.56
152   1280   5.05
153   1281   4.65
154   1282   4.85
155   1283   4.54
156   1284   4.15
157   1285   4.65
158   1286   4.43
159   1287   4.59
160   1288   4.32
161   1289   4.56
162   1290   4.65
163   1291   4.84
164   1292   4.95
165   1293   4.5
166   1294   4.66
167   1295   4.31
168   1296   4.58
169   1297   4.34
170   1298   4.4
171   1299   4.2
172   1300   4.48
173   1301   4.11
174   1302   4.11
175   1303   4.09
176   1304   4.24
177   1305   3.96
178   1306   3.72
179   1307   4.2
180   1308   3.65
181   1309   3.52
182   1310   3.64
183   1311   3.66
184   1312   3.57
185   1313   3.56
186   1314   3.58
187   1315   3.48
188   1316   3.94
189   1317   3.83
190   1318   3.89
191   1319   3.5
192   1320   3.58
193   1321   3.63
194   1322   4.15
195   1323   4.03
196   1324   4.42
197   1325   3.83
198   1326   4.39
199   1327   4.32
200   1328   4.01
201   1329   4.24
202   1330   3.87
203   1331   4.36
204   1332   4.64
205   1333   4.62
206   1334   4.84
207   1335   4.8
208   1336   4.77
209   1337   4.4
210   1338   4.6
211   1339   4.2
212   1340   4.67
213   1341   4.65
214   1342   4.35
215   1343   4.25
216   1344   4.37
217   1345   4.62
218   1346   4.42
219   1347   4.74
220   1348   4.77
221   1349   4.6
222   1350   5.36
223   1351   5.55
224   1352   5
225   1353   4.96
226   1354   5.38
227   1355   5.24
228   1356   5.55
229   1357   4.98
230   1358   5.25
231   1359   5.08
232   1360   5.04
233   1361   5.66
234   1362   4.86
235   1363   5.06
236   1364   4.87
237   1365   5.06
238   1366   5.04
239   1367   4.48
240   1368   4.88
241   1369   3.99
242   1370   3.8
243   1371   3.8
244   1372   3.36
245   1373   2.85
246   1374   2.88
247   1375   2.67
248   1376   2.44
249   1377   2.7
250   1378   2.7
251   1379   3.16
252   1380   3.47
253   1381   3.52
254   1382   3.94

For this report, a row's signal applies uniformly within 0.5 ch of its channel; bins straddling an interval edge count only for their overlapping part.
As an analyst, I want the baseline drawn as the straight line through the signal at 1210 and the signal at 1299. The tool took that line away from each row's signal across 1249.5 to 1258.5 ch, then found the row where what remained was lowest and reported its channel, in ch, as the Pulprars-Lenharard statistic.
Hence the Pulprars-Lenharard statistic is 1257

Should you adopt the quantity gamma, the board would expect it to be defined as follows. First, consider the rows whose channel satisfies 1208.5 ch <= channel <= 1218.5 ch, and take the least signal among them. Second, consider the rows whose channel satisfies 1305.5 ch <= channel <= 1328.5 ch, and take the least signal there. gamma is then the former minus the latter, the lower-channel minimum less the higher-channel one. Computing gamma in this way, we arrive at 1.17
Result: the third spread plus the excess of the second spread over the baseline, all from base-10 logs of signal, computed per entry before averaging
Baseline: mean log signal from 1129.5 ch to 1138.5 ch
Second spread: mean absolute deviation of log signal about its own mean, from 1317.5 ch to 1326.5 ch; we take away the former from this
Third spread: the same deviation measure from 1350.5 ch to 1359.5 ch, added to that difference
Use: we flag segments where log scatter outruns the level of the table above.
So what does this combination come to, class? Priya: -0.57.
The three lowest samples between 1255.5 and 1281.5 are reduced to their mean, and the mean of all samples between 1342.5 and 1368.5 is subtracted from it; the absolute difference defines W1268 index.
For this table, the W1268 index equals 0.54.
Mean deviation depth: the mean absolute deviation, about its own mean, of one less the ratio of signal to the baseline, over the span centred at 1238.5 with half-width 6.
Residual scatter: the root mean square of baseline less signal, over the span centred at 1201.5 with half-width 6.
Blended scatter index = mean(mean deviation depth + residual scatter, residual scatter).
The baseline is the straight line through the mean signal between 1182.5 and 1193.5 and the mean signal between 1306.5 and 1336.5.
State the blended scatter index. 0.49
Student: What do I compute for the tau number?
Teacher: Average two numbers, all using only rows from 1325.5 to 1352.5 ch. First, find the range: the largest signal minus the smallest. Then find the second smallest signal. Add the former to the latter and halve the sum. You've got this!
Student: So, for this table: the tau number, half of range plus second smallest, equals 2.8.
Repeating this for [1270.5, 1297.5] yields 2.8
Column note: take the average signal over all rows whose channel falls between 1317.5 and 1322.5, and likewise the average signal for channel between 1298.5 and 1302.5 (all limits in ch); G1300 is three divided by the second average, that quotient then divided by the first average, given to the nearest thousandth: 0.189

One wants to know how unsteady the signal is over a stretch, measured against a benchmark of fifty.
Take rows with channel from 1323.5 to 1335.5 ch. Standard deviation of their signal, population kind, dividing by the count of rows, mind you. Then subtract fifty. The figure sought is -49.68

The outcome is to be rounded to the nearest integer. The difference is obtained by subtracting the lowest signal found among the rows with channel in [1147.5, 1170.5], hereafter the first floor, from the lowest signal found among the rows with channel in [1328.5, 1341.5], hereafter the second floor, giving 2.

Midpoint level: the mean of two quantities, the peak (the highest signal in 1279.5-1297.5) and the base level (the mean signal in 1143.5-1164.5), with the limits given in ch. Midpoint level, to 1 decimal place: 4.2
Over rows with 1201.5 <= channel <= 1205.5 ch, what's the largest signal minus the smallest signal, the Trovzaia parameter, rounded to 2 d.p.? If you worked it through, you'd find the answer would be 0.55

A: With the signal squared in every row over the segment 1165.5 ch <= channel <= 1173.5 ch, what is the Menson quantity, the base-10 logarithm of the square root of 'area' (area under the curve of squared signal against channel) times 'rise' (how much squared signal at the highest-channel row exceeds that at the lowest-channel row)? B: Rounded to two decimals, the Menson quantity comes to 0.83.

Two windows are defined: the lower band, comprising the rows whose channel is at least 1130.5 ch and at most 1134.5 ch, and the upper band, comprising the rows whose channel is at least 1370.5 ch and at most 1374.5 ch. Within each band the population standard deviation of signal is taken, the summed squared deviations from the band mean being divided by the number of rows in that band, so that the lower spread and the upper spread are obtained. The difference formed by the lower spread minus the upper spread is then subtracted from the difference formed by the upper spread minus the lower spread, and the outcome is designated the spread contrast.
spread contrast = 0.16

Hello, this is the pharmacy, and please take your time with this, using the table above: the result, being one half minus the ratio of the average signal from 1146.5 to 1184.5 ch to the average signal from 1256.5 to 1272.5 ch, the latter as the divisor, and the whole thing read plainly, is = -0.2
